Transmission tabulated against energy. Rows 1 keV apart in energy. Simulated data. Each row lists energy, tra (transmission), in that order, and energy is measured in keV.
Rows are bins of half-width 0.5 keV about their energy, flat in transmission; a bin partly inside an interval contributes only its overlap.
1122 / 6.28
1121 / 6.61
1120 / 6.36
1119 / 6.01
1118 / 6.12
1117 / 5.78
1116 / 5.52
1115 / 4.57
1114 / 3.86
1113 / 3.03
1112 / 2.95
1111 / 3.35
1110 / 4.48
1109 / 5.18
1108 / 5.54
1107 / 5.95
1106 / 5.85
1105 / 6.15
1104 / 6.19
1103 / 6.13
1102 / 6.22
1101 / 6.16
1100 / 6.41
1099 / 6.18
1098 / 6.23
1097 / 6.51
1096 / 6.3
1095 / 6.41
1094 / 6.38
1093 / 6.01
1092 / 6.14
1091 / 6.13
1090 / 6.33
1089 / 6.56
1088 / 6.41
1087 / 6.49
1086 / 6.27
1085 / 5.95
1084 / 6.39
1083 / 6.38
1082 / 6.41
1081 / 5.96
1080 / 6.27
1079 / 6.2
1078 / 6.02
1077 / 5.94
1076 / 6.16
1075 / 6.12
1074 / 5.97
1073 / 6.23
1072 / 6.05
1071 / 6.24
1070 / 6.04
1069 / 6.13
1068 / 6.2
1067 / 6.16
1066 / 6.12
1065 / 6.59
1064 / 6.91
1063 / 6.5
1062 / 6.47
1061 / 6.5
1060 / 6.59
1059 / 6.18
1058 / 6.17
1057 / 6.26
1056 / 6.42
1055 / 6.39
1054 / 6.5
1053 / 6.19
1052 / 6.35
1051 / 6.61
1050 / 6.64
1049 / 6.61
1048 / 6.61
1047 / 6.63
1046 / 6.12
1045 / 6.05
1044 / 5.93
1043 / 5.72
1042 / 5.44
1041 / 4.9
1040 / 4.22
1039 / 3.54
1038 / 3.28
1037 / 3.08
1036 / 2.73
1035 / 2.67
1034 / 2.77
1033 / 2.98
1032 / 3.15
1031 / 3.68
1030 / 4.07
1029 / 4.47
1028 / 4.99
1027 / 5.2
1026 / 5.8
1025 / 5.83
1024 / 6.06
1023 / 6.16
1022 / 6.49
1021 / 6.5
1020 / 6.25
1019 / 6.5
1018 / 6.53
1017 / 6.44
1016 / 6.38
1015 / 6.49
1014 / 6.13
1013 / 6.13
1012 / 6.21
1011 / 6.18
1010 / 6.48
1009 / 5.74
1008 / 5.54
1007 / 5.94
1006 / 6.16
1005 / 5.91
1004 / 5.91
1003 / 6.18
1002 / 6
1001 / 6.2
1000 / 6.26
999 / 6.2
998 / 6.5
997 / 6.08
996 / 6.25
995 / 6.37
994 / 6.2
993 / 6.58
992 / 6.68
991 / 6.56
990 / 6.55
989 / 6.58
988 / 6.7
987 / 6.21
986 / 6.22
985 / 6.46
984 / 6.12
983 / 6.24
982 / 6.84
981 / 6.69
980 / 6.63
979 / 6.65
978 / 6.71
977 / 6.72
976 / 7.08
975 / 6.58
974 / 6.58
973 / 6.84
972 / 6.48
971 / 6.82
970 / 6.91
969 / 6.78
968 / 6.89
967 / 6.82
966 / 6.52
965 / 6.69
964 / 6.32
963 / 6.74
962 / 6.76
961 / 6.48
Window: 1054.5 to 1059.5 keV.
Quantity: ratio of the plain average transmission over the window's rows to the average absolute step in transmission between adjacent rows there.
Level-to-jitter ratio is 87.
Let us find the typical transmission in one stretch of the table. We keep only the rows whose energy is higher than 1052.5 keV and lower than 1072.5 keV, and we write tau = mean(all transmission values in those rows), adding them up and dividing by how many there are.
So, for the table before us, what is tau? 6.33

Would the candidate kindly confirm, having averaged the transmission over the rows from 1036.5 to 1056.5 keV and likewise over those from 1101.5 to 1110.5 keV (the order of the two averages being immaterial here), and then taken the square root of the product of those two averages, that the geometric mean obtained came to 5.70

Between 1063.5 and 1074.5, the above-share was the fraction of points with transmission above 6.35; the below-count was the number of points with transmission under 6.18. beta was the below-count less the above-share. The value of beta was 5.8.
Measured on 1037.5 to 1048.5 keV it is 8.8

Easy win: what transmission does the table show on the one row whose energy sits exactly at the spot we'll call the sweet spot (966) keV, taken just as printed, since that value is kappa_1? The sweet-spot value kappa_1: 6.52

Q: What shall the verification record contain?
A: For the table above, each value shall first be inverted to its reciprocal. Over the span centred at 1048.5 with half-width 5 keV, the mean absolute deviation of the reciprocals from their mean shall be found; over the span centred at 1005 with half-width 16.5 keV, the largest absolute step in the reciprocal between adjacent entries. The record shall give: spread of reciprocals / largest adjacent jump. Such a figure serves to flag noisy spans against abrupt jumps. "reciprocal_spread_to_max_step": 0.3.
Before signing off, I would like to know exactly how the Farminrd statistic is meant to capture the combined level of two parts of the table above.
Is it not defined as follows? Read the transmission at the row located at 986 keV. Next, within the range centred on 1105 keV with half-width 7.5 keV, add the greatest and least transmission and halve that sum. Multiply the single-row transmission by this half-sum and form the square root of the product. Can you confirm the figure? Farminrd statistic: 5.4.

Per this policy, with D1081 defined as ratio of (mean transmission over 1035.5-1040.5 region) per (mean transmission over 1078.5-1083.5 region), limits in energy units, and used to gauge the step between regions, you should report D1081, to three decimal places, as 0.540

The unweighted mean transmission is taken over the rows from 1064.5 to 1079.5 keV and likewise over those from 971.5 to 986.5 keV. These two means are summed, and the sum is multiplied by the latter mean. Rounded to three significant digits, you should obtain 83.9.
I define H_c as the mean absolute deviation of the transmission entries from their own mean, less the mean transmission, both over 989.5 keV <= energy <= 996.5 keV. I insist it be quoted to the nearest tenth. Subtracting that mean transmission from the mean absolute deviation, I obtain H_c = -6.3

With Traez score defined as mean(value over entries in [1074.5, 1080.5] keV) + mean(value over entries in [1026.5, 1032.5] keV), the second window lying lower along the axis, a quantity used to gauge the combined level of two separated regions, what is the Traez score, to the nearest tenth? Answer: 10.4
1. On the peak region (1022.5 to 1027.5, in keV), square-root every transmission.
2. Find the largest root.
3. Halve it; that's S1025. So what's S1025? 1.24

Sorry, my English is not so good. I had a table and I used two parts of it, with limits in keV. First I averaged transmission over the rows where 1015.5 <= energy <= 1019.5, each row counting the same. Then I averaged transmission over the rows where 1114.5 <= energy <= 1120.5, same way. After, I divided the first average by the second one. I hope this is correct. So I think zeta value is 1.13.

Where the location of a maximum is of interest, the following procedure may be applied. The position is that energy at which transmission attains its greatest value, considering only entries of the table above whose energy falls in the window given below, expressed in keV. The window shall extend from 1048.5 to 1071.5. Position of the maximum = 1064 keV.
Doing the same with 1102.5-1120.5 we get 1120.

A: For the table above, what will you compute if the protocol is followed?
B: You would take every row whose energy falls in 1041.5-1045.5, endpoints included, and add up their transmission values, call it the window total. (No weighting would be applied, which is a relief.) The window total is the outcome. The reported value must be 23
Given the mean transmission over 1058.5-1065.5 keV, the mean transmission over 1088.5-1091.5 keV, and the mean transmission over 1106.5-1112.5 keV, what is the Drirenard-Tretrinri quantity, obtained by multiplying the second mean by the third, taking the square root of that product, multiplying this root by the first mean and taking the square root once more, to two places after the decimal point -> 5.93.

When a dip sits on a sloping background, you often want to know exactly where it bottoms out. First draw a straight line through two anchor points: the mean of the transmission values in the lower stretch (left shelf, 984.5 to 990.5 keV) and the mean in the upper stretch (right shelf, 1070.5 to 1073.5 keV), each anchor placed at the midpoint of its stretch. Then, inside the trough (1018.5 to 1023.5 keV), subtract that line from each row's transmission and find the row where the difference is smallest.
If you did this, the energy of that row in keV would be 1023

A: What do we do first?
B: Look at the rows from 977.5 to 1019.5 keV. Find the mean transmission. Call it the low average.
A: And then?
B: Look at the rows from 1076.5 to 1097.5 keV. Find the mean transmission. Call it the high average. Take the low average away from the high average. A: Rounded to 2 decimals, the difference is -0.06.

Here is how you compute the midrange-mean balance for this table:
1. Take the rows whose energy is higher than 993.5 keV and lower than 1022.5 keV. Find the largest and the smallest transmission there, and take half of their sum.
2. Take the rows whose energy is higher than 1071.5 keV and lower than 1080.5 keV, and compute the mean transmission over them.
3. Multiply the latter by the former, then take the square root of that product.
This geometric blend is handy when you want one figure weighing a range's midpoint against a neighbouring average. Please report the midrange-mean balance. 6.1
